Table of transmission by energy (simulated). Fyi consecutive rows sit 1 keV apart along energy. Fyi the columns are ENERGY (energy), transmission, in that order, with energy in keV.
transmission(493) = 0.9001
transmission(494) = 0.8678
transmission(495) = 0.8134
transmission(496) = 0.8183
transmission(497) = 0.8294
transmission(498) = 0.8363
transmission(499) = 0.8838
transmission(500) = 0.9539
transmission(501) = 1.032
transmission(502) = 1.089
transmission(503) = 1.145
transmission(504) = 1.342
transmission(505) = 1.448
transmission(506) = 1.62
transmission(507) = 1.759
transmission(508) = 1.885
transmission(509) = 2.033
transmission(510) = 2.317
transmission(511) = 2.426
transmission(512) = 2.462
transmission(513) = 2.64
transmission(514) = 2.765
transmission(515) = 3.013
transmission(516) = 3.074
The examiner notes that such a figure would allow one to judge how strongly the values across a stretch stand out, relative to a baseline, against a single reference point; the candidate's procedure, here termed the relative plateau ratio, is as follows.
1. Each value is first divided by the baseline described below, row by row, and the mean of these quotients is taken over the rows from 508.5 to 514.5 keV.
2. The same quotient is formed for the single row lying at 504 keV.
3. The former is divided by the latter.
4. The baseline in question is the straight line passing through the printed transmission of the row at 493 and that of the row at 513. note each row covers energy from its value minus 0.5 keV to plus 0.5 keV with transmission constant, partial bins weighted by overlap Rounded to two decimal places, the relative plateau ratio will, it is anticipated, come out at 1.34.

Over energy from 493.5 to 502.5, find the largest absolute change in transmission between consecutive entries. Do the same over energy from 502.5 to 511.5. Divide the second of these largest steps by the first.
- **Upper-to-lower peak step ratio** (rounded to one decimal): 3.6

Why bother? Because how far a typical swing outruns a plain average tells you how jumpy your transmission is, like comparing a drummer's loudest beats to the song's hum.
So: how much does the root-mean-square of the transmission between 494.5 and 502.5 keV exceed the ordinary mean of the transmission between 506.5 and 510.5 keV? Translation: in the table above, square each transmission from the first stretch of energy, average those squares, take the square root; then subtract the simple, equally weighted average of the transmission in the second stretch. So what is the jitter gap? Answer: -1.1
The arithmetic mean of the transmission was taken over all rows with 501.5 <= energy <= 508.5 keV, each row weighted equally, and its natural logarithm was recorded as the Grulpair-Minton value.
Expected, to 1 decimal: 0.4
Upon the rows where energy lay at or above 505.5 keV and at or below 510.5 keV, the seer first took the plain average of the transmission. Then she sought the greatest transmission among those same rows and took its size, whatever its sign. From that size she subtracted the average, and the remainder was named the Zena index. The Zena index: 0.39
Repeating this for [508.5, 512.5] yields 0.15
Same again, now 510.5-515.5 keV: 0.35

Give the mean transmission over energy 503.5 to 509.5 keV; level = 1.7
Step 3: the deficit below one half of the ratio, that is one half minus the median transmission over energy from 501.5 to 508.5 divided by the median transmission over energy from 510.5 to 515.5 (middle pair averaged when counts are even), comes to -0.048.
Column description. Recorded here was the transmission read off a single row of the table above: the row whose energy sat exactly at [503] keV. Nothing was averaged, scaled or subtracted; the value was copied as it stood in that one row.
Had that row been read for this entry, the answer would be 1.145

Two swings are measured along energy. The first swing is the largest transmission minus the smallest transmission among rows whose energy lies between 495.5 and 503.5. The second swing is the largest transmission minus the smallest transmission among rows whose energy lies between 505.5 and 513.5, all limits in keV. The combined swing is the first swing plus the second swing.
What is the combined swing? 1.3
